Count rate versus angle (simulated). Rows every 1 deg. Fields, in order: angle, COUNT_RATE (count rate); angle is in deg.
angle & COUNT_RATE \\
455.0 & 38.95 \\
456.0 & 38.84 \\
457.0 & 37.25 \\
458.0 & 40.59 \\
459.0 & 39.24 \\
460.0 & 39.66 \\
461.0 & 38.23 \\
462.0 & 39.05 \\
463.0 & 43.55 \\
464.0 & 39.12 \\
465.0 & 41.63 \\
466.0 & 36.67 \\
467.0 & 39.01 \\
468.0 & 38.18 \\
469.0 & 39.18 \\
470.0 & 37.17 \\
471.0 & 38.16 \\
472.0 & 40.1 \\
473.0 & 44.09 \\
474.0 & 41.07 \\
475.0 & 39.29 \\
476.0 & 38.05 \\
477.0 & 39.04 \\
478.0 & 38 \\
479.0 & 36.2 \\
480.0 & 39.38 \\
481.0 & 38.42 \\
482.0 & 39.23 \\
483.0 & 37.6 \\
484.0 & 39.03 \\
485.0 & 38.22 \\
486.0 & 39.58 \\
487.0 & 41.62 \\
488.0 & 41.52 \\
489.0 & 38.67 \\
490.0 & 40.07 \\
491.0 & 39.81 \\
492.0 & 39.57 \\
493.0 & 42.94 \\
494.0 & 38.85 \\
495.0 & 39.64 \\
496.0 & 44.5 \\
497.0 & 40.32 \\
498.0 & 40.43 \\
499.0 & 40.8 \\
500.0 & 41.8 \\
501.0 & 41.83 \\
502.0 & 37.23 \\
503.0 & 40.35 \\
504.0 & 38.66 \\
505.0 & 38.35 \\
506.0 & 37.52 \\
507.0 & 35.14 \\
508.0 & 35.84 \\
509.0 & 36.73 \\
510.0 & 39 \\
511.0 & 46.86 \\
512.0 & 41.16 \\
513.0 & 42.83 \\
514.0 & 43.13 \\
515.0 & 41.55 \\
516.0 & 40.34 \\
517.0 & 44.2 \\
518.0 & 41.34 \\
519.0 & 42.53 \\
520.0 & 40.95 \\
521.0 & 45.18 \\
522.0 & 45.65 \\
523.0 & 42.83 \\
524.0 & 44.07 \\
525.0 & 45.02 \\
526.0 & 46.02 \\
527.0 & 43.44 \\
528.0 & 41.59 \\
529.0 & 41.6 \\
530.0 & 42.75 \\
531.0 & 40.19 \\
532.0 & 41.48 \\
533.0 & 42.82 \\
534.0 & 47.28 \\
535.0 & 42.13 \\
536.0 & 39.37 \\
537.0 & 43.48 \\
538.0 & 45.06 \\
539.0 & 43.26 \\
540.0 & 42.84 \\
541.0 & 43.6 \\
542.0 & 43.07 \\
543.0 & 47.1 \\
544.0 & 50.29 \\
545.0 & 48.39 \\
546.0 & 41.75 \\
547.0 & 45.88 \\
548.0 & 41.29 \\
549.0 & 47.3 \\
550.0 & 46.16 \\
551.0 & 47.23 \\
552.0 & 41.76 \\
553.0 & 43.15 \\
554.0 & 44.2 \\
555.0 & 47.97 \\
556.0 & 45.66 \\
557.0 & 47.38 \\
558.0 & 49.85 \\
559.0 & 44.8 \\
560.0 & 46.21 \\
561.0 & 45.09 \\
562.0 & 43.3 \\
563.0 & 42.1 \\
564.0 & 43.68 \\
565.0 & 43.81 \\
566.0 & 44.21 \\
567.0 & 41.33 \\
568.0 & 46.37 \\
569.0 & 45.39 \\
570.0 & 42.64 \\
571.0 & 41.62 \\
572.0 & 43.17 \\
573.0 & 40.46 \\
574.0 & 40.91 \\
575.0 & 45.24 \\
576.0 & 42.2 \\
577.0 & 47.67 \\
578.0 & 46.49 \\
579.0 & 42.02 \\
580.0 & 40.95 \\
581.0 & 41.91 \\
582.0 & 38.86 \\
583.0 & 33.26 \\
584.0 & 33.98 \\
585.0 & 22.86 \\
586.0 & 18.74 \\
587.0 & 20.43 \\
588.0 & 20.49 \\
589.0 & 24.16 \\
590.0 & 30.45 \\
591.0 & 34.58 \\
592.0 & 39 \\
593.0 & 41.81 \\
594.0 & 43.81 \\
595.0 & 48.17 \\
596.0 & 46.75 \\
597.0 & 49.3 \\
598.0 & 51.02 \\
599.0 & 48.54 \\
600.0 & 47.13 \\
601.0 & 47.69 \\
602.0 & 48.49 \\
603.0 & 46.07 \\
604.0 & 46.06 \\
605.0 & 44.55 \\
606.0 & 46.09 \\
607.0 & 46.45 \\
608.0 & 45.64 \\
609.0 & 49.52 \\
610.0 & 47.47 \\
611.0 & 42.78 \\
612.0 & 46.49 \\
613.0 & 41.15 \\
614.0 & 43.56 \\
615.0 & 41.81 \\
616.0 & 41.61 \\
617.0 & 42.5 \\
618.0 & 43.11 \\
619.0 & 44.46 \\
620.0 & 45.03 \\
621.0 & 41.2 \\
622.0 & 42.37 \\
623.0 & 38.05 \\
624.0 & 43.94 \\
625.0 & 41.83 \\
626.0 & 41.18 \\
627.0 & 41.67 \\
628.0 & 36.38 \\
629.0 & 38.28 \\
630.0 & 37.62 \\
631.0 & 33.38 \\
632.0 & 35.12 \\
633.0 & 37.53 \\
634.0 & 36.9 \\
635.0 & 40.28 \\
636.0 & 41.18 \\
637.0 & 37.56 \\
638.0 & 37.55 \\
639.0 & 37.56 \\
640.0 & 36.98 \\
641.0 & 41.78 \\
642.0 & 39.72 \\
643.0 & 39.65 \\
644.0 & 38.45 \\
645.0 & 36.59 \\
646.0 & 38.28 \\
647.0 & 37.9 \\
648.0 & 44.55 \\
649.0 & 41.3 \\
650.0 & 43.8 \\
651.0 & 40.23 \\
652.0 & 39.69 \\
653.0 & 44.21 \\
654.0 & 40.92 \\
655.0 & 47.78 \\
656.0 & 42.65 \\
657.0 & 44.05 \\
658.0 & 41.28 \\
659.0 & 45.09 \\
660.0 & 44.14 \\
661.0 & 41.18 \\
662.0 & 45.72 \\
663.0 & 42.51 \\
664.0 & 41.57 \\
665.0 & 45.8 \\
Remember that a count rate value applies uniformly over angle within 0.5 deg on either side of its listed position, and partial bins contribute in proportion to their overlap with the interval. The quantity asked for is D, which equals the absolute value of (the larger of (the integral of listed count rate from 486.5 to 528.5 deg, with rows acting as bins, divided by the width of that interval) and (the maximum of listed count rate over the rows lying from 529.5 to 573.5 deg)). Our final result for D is 50.3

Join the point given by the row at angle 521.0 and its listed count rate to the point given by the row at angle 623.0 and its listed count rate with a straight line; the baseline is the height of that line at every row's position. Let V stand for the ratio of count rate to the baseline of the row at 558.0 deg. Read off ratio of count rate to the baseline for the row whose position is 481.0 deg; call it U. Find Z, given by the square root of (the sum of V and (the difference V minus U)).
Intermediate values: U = 0.80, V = 1.17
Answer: 1.24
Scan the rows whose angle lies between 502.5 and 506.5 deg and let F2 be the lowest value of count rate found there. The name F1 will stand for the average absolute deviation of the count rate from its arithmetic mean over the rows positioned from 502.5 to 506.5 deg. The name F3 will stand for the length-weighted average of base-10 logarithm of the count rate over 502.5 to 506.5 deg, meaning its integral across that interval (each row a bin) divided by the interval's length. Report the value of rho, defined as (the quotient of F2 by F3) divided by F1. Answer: 29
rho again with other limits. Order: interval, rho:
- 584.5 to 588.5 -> 13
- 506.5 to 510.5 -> 19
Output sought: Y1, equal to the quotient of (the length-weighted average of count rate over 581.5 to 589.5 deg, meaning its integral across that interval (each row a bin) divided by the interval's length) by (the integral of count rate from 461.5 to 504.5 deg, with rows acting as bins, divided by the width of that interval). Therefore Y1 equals 0.67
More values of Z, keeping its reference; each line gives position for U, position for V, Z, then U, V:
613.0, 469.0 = 0.74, 1.06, 0.80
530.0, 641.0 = 1.15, 0.96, 1.14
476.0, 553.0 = 1.11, 0.79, 1.00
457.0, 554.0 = 1.15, 0.75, 1.03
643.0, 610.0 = 1.16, 1.08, 1.22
